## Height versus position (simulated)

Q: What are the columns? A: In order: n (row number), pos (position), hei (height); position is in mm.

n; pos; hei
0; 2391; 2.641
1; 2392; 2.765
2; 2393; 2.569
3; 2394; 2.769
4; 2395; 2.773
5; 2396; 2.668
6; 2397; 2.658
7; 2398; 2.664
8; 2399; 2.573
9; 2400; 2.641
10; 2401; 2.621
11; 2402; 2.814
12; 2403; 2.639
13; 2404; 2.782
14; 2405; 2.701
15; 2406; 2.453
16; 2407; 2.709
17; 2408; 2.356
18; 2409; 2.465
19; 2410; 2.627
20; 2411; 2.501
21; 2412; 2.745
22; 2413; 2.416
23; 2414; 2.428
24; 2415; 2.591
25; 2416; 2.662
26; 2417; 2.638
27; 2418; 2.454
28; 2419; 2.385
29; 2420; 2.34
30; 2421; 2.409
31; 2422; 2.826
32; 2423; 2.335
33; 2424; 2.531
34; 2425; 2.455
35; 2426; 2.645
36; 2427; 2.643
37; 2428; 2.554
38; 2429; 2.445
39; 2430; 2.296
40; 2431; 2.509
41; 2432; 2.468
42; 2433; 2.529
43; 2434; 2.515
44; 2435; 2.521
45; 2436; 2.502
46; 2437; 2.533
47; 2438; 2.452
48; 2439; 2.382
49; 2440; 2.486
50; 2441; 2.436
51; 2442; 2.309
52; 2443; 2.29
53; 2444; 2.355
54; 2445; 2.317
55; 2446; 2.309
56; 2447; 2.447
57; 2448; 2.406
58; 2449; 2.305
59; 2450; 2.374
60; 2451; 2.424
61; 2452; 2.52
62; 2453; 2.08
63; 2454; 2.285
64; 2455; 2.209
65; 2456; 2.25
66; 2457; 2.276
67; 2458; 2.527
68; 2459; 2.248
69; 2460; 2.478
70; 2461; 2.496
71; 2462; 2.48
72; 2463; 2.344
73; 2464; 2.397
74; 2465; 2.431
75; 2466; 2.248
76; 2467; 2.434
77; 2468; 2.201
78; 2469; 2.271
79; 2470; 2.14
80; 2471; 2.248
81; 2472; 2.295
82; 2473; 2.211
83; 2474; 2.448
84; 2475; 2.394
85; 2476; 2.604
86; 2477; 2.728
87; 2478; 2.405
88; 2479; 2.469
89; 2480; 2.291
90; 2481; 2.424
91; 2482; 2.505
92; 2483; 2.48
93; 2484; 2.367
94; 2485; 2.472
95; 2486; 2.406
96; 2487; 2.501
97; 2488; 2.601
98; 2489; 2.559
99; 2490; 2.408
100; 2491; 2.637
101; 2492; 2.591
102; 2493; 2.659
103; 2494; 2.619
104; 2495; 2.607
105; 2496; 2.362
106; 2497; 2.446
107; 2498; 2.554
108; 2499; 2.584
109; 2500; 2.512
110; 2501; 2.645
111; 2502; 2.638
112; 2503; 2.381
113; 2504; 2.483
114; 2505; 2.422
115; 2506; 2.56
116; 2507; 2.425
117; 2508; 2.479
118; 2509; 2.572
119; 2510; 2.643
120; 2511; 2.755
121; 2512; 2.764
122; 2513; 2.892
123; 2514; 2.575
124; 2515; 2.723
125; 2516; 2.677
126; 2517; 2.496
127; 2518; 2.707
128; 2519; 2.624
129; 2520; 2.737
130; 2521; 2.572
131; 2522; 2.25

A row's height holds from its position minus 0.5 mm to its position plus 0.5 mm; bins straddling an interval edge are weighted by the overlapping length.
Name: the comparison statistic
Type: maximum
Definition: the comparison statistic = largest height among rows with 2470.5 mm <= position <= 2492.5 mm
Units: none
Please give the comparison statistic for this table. 2.728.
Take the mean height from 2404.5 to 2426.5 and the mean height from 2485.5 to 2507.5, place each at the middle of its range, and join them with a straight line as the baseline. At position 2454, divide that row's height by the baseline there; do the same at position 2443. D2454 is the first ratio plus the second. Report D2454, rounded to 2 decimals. 1.81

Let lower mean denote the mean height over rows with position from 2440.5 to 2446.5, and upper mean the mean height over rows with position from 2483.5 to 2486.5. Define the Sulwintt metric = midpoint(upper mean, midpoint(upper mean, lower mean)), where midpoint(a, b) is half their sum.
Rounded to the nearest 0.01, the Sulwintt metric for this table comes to 2.40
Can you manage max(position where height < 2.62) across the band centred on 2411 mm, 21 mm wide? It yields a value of 2421 mm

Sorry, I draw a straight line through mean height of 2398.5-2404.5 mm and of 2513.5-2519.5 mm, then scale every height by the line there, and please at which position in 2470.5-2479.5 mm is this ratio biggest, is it 2477 mm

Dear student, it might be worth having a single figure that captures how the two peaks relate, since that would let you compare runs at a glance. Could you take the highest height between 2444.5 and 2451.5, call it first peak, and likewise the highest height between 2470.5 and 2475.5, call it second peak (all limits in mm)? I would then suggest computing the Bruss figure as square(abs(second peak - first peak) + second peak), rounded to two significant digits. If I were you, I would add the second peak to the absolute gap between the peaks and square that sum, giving 6.0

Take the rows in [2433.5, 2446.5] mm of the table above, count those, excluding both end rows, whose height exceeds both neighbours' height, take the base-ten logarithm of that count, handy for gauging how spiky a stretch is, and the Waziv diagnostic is 0.60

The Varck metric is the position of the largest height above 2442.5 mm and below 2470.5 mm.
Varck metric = 2458 mm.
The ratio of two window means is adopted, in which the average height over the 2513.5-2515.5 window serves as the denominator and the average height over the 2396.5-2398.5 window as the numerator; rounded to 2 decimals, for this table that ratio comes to 1.00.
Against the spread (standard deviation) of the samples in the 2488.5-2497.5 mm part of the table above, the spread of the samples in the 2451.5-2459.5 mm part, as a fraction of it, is 1.4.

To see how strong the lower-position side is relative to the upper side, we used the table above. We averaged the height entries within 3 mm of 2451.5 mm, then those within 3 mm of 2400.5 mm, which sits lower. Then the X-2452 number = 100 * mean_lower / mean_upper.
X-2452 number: 114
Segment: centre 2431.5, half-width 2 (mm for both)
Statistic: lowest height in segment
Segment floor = 2.296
